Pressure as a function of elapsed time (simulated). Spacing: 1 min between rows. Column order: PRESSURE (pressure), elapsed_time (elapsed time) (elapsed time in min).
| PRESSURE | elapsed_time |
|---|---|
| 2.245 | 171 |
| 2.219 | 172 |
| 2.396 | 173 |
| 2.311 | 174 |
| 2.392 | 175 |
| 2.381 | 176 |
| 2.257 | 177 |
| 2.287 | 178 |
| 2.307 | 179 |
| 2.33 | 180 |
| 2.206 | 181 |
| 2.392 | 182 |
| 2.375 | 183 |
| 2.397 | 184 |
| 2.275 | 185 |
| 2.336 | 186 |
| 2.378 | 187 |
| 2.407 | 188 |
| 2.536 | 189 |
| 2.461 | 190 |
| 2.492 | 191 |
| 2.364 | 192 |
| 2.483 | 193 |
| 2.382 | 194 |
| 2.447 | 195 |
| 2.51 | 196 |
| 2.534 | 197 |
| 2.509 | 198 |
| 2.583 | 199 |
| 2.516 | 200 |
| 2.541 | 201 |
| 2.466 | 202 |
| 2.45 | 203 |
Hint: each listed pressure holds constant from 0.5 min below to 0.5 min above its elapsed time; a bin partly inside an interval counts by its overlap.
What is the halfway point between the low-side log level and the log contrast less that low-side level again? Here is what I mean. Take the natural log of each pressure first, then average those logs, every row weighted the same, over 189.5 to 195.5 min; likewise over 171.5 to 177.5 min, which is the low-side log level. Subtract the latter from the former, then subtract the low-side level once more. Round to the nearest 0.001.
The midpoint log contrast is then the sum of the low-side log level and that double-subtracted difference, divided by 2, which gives 0.024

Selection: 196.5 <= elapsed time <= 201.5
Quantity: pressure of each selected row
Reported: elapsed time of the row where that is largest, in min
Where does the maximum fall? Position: 199 min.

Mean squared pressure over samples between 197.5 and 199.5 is 6.48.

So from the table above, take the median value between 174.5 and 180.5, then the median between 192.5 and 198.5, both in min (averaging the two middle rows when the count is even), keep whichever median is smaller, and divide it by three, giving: 0.773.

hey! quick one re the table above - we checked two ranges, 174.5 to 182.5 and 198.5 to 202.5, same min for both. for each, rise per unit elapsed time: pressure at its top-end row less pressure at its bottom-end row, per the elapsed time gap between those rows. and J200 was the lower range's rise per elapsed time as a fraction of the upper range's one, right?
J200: 0.00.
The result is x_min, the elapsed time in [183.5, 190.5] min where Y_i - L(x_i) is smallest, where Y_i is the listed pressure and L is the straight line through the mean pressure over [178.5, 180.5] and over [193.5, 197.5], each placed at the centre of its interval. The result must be 185 min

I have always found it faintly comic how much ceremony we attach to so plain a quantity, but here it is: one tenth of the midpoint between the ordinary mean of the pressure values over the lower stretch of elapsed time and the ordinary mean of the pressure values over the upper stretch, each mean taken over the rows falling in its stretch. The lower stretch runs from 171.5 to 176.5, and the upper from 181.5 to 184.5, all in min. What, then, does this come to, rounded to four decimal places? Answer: 0.2364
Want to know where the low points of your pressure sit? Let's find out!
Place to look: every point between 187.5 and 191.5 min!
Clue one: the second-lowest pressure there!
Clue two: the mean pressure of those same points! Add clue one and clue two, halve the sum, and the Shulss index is 2.47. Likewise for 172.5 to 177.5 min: 2.33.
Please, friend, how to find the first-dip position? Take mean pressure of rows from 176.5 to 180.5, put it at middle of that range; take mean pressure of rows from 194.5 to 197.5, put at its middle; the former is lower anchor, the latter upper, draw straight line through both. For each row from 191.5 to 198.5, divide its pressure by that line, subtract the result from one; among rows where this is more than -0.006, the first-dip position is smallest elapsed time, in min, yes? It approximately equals 192 min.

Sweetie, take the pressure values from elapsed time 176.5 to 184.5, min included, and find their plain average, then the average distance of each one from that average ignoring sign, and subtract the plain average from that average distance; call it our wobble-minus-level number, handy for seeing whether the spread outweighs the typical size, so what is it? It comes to -2.26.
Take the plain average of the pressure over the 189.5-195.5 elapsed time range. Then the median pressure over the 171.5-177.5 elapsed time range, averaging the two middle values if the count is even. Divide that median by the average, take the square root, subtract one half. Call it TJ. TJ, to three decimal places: 0.481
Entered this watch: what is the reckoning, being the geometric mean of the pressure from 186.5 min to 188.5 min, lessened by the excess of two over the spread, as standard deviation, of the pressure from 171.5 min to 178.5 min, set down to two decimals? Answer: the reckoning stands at 0.46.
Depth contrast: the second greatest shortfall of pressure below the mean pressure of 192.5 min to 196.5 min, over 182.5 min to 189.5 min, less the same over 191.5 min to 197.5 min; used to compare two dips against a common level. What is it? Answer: 0.05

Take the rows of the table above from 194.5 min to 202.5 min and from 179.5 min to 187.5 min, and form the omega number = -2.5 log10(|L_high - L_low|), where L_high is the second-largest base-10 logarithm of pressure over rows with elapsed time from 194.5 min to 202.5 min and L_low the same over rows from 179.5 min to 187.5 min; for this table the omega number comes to 3.95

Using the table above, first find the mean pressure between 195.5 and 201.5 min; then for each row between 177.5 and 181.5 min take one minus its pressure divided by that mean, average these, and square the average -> 0.010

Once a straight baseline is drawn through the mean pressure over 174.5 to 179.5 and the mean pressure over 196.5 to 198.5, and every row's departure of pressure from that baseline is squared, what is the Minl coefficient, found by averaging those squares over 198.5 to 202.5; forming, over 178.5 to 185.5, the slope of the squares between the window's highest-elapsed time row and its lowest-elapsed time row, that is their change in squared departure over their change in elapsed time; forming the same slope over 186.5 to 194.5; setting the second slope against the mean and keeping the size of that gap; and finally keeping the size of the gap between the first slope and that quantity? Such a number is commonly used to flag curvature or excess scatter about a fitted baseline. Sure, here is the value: 0.0005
